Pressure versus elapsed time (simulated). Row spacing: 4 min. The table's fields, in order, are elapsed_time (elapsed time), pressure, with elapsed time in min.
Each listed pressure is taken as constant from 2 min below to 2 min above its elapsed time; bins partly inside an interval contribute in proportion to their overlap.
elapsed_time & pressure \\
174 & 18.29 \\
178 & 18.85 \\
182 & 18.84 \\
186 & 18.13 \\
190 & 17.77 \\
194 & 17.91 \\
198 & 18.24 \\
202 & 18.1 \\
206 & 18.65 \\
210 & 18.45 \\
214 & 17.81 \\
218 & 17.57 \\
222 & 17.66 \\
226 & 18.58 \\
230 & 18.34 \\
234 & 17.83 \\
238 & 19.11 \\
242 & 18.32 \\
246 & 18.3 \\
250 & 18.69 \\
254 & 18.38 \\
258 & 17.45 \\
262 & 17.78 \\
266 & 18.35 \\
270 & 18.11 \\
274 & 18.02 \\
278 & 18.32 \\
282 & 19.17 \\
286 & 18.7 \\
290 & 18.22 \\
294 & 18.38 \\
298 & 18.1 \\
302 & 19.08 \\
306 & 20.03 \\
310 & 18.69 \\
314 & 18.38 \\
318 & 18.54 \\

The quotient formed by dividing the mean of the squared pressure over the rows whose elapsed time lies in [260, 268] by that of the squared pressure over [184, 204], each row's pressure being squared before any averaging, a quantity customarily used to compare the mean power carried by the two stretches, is 1.00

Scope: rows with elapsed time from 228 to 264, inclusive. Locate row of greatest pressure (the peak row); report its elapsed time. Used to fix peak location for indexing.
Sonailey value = 238 min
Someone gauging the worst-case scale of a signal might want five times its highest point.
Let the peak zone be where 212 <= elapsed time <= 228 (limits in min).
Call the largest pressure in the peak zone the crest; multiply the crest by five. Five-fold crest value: 92.9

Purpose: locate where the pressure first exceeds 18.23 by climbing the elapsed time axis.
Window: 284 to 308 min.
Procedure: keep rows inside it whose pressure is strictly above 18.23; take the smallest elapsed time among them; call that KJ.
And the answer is 286 min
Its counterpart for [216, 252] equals 226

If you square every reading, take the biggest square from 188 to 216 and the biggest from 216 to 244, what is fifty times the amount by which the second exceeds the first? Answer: 868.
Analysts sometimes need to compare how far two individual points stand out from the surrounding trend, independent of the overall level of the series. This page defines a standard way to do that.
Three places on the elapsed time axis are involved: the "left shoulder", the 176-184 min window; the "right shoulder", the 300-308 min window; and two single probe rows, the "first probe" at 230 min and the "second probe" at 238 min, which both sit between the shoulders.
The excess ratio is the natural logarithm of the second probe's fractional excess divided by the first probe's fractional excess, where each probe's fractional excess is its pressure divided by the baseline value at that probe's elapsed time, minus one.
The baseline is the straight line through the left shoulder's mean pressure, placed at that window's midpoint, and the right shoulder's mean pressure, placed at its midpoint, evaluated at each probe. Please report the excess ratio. -2.5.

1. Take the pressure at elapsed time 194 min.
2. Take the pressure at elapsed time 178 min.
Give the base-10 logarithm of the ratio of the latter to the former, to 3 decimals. 0.022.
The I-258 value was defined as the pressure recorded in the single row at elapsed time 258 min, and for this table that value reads 17.45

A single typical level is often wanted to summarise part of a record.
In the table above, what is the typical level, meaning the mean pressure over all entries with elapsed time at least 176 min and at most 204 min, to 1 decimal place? 18.3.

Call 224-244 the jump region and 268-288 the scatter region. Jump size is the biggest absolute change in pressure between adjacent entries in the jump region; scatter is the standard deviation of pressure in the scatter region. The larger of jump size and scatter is 1.28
